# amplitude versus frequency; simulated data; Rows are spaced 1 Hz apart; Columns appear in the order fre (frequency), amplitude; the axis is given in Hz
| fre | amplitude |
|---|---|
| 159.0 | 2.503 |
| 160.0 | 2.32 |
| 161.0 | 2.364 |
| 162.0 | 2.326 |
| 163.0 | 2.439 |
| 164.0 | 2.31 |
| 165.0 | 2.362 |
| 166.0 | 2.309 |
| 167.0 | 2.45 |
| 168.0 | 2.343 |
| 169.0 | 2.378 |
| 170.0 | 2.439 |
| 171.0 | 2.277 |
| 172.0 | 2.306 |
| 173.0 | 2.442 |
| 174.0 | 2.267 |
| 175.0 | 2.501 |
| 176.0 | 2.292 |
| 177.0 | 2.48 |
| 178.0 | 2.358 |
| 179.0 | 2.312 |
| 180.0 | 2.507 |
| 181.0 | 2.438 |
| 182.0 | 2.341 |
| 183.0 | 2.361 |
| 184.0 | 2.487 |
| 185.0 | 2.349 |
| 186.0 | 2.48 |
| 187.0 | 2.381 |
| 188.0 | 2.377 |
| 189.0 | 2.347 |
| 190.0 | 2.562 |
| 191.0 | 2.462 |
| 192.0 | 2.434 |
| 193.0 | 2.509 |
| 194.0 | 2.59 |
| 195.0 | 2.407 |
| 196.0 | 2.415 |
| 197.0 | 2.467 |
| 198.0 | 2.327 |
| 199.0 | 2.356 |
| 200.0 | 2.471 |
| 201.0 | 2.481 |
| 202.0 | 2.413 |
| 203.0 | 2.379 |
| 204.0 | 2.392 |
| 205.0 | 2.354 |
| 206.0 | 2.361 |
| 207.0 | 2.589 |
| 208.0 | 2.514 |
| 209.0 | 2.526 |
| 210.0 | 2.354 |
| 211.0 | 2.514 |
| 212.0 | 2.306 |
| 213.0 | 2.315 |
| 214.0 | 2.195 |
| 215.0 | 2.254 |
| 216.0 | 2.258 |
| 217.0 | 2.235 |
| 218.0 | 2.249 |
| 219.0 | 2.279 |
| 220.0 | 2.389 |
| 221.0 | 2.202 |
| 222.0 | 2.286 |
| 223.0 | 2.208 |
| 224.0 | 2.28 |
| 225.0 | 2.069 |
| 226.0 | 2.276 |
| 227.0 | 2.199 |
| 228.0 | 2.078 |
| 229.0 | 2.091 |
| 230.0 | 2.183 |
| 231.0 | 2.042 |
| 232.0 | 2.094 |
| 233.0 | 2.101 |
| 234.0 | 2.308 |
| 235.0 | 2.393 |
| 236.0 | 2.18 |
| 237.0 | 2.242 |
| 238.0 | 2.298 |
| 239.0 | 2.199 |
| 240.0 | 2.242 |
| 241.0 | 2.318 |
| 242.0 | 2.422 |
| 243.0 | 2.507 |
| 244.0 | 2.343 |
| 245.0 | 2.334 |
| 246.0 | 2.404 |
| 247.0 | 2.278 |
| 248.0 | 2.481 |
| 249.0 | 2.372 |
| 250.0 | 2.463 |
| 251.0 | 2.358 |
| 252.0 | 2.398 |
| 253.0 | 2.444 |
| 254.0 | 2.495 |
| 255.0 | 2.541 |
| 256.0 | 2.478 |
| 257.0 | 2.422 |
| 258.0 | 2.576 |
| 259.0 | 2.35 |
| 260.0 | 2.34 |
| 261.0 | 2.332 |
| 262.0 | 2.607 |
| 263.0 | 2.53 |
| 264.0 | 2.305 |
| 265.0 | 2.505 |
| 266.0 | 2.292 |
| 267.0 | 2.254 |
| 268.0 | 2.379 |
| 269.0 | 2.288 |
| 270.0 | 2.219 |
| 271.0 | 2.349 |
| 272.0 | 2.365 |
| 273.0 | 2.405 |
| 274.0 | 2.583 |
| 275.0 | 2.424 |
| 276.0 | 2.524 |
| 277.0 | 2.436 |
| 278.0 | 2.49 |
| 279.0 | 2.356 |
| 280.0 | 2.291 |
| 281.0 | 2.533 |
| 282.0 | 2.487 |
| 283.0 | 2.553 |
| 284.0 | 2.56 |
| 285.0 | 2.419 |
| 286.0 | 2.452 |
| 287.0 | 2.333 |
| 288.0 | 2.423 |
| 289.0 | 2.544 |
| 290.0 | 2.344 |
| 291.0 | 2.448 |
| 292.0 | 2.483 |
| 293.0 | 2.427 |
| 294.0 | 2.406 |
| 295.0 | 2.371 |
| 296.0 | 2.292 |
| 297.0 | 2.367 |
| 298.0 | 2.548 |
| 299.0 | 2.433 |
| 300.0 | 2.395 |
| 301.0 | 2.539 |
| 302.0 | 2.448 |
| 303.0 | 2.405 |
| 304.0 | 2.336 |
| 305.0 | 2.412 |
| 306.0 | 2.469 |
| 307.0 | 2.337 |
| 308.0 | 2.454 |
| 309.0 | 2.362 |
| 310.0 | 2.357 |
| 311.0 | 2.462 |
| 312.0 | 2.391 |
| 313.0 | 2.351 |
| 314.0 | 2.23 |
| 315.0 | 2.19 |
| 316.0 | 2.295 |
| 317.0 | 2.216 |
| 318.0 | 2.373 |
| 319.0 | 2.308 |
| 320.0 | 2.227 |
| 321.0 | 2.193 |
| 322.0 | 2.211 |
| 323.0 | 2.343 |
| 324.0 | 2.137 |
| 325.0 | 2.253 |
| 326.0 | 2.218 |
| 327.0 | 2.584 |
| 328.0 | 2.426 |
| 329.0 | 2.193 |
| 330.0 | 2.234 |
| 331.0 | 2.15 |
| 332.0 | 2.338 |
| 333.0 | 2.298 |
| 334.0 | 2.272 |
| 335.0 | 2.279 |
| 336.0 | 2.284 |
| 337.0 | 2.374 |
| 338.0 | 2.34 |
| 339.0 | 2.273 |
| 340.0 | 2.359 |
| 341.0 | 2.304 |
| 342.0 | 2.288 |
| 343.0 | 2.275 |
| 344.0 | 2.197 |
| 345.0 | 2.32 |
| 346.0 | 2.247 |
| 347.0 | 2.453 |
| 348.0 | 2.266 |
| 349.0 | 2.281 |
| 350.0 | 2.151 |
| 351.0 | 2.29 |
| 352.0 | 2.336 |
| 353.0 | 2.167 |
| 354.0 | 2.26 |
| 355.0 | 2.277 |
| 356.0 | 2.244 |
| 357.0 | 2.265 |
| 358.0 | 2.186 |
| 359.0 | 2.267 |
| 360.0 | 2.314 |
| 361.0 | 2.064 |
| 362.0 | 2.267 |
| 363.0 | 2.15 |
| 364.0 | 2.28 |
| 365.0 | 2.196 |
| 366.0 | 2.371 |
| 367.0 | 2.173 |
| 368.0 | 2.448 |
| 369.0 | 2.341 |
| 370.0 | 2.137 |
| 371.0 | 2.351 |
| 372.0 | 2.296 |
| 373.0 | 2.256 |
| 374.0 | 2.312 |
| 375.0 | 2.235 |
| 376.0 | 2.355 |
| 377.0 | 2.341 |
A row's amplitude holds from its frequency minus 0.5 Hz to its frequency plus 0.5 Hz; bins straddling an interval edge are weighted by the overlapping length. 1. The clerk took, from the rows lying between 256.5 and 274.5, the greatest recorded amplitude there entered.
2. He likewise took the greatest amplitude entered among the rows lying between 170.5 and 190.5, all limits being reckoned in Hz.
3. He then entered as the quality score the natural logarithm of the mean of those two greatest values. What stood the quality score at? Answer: 0.9495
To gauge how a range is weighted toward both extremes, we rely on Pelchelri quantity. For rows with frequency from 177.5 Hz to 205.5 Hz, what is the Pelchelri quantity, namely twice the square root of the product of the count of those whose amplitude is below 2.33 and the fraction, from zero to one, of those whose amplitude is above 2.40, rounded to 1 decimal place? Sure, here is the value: 2.1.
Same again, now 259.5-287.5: 3.6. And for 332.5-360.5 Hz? 1.8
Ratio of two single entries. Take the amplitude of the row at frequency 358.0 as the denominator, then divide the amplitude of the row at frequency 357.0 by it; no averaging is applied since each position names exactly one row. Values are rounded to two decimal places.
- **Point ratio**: 1.04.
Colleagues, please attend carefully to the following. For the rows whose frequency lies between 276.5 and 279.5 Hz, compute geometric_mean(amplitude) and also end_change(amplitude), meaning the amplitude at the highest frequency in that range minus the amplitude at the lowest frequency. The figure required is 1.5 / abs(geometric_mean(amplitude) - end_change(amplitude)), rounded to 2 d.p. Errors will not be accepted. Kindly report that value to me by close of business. 0.60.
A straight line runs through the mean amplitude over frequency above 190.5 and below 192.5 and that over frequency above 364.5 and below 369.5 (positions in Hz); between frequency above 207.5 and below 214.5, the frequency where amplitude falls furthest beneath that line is 214.0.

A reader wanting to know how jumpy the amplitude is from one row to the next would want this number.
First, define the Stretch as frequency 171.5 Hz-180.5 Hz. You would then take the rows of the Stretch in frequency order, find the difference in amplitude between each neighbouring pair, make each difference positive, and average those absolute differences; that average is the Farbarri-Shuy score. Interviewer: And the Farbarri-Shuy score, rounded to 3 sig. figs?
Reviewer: 0.163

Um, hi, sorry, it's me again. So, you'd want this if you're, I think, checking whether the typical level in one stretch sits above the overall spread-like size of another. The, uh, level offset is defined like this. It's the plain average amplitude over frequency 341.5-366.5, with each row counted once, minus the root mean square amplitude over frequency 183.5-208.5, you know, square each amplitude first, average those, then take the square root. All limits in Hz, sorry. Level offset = -0.18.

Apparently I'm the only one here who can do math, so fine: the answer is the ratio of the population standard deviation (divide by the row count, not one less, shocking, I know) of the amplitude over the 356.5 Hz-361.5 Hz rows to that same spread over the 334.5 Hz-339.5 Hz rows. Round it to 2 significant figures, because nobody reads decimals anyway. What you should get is 2.2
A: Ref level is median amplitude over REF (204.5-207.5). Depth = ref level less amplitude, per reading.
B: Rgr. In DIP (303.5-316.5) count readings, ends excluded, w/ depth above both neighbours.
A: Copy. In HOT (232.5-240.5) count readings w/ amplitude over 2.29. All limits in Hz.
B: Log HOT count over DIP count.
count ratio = 1.0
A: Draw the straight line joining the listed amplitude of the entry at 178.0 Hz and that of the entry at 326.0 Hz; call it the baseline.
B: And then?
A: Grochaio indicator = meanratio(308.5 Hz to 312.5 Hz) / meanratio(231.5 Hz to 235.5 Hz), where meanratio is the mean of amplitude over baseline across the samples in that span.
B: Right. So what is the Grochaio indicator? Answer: 1.11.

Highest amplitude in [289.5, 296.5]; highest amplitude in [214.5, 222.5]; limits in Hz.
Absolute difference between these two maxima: 0.094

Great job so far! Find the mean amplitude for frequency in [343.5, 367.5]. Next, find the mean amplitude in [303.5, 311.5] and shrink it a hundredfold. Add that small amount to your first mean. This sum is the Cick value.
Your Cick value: 2.27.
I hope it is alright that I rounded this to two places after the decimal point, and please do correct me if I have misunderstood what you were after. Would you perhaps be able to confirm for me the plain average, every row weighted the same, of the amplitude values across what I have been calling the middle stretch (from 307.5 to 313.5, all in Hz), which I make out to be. 2.40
